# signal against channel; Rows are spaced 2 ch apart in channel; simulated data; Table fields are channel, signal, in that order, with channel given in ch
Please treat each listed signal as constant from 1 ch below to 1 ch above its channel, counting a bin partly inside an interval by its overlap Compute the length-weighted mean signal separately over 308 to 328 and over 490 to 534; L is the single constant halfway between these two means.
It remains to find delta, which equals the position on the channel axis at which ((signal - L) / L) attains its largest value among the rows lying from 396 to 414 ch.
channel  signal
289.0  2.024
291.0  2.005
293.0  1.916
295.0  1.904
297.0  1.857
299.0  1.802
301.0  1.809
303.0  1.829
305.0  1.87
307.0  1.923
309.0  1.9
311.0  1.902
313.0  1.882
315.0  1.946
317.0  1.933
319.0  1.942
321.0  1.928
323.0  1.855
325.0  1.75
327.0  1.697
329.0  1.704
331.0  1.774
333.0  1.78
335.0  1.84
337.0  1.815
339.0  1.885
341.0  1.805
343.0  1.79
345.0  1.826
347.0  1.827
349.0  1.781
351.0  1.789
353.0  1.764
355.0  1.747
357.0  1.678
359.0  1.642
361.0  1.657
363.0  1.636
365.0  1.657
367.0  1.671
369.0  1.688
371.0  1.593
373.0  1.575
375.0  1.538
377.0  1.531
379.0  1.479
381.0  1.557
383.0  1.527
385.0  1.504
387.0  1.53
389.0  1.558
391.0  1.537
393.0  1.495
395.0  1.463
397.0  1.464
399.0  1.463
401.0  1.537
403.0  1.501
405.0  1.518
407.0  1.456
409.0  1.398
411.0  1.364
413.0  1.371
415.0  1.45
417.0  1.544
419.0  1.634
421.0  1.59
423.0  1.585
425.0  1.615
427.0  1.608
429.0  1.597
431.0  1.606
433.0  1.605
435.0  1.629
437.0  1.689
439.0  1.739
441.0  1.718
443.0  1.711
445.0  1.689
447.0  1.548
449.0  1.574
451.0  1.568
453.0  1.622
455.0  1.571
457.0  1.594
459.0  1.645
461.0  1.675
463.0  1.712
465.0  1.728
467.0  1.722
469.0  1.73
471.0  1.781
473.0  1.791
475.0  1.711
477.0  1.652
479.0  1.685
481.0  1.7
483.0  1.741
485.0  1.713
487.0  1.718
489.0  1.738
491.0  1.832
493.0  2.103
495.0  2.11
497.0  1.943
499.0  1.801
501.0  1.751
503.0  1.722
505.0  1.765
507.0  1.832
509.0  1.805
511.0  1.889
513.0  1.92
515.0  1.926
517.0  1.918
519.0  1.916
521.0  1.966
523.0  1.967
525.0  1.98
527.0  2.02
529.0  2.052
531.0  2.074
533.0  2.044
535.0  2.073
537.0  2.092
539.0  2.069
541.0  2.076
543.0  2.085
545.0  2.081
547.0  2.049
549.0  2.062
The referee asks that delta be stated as 401.0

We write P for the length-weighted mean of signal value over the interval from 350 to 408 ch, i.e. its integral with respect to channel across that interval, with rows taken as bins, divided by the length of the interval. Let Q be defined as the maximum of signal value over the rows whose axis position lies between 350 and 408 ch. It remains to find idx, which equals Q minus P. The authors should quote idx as 0.211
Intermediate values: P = 1.58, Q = 1.789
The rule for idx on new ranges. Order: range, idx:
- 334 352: 0.067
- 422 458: 0.113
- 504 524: 0.077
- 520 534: 0.059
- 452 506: 0.360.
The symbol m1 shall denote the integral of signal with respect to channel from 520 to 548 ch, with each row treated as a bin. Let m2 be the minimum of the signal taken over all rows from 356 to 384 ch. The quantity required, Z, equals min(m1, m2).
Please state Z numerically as 1.48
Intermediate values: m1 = 57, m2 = 1.479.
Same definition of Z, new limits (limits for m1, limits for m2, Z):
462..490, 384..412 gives 1.36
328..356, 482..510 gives 1.71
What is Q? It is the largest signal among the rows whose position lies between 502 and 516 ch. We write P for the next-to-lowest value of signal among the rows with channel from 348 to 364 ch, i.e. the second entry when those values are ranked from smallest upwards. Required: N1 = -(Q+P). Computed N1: -3.57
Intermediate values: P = 1.642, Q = 1.926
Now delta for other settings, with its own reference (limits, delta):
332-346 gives 339.0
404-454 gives 439.0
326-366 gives 339.0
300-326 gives 315.0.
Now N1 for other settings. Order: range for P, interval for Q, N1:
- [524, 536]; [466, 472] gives -3.80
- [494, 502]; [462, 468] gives -3.53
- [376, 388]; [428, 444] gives -3.24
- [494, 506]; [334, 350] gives -3.64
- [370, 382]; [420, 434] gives -3.15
